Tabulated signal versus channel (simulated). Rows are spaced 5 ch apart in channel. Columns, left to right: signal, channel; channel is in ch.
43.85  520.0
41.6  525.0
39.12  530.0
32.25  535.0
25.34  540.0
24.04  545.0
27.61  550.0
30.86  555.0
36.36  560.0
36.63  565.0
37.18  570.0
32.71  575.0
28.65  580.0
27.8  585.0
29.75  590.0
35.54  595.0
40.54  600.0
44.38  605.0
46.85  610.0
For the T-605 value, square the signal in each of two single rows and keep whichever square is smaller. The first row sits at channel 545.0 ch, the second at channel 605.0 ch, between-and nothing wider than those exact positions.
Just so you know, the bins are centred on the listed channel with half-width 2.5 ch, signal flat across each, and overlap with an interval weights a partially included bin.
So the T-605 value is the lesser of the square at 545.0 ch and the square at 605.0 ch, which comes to 578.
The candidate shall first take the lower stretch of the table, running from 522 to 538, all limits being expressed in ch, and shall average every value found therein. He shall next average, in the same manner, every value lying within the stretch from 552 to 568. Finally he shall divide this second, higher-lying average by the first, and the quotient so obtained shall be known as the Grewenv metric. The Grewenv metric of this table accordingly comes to 0.92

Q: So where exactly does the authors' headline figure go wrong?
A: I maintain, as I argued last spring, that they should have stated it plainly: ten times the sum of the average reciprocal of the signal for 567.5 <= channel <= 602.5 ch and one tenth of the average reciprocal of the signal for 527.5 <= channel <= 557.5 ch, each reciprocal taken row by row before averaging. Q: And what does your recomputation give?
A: 0.341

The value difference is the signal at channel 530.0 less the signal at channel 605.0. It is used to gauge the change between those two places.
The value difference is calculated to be -5.3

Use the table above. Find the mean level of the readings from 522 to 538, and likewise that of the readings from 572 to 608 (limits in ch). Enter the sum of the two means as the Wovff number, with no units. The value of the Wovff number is 72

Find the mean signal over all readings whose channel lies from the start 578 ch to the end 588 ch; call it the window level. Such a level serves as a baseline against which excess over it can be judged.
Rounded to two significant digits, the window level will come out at 28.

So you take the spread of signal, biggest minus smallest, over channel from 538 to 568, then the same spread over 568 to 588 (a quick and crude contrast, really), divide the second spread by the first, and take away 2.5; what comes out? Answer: -1.75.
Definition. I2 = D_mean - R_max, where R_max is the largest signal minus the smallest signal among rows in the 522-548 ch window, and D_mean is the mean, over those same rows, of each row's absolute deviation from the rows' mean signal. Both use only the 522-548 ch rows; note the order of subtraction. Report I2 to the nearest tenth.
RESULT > -11.2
